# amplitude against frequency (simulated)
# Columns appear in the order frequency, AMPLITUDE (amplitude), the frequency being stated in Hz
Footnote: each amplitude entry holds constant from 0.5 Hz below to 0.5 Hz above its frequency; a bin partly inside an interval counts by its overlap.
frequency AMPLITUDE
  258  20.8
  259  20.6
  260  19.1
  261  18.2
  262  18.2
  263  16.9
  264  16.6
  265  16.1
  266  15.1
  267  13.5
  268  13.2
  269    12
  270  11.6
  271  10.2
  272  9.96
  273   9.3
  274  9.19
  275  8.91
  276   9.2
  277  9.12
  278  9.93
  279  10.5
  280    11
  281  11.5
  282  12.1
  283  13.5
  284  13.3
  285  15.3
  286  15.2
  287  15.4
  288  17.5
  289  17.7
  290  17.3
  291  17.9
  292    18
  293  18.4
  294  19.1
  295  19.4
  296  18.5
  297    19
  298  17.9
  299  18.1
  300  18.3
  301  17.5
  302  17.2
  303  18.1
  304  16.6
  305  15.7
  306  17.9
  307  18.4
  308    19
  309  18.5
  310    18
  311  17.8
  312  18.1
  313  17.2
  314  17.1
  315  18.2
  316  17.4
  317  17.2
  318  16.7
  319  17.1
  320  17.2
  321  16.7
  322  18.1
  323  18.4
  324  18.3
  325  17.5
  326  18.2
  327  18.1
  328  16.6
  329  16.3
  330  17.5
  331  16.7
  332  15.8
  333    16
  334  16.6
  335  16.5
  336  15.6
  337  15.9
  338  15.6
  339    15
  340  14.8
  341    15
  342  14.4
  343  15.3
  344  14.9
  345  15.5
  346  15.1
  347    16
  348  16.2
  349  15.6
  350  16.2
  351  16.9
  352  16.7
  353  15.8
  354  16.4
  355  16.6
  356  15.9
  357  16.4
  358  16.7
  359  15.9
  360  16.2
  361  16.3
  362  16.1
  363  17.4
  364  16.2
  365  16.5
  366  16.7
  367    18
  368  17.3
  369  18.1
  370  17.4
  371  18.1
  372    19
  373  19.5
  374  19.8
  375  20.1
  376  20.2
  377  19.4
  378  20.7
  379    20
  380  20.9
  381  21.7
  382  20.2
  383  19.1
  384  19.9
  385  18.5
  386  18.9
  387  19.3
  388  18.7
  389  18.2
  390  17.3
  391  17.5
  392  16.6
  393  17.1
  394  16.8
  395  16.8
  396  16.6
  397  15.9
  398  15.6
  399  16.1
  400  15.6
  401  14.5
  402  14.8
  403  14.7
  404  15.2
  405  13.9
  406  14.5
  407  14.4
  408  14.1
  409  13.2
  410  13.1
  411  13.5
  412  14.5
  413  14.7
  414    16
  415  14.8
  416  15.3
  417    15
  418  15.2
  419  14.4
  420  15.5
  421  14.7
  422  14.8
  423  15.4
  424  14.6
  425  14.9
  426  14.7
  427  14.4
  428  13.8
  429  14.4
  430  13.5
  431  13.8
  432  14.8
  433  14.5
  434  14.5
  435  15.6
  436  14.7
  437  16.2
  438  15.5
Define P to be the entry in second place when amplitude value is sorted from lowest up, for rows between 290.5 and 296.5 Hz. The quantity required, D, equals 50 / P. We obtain 2.8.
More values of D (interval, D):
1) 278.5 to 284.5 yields 4.5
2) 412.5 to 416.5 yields 3.4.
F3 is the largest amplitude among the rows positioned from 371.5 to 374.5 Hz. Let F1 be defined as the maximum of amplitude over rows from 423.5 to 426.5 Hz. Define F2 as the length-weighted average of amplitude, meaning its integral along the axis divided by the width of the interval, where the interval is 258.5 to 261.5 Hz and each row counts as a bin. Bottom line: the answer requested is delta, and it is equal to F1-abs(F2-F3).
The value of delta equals 14.4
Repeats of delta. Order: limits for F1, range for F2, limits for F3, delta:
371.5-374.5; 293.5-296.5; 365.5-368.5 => 18.8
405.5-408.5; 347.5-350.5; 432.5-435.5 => 14.1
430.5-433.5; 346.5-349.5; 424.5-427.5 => 13.8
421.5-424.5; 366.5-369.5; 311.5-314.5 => 15.1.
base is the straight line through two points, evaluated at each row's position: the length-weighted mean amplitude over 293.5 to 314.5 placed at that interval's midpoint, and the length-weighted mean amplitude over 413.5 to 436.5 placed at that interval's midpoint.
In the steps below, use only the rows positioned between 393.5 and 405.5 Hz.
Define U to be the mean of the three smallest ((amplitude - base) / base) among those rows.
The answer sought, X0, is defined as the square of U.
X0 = 0.004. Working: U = -0.06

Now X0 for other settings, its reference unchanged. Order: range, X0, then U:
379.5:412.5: 0.015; -0.12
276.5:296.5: 0.223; -0.47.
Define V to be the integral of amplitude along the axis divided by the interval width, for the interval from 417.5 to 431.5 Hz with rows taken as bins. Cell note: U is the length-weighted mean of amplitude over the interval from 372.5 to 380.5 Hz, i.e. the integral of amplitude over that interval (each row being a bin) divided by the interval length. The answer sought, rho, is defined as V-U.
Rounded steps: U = 20.1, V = 14.6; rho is -5.5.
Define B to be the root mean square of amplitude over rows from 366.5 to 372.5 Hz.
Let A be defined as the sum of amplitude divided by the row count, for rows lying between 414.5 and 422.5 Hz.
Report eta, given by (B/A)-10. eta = -8.80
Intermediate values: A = 15.0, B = 18.0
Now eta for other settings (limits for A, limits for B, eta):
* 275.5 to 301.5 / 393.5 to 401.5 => -8.96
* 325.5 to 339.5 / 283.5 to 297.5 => -8.94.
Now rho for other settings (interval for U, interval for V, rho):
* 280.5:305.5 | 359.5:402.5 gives 1.2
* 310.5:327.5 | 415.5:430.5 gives -2.9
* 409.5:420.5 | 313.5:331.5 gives 2.7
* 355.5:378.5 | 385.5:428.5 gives -2.3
